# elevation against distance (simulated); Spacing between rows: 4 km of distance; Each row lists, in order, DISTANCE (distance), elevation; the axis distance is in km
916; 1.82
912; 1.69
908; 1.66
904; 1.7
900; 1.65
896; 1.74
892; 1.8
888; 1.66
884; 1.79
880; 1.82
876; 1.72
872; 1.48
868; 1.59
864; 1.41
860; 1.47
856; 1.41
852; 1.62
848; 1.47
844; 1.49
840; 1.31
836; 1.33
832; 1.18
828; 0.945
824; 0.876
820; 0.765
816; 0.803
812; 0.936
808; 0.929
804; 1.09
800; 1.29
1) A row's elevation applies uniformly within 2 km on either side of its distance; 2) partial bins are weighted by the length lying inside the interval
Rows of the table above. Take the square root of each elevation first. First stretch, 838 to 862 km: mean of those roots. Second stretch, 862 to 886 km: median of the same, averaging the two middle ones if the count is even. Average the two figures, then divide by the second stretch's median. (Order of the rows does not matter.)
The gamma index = 0.970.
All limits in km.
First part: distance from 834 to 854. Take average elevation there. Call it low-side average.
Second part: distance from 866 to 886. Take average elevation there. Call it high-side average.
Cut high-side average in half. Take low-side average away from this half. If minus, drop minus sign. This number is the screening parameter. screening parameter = 0.60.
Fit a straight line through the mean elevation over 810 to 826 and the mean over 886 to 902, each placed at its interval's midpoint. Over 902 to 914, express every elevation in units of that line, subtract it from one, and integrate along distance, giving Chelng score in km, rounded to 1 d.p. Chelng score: 1.2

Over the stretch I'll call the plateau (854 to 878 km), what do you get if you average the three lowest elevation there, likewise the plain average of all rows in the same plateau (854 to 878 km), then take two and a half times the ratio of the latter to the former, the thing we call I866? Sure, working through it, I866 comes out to 2.65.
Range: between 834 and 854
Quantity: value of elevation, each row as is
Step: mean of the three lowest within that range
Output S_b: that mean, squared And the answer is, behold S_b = 1.9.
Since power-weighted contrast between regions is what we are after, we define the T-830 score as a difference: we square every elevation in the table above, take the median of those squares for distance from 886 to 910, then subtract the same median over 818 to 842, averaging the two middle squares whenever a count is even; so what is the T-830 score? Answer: 1.7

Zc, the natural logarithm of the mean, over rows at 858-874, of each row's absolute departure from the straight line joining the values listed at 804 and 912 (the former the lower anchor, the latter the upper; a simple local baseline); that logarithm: -2.8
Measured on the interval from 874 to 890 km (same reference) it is -1.5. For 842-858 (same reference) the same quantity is -1.9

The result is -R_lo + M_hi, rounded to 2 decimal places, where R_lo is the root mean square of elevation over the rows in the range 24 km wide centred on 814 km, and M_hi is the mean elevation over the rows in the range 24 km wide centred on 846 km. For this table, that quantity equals 0.53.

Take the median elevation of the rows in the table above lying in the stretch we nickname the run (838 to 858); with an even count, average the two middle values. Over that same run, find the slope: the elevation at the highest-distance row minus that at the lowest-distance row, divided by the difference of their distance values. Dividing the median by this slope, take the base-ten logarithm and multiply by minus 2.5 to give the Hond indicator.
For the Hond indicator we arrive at -5.9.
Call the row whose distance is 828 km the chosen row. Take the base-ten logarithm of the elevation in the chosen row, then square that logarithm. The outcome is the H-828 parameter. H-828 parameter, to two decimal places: 0.00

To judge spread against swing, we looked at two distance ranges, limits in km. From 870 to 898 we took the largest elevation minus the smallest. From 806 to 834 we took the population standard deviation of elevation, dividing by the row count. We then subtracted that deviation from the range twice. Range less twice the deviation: 0.09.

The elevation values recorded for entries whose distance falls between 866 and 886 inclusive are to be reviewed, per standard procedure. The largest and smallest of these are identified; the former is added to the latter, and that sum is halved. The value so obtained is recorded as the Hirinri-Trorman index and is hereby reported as 1.65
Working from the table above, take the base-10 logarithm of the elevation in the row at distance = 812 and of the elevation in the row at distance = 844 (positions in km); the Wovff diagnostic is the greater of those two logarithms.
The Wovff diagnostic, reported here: 0.17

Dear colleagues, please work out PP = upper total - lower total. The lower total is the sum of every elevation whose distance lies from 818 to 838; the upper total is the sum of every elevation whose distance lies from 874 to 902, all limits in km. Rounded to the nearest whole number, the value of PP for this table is 7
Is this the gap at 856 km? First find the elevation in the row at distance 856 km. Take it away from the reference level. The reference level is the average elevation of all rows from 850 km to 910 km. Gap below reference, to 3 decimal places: 0.225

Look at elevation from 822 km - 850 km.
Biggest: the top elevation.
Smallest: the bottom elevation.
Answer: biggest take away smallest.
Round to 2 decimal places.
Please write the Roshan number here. 0.61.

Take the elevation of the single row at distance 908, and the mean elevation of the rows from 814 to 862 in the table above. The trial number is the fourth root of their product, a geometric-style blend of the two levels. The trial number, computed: 1.19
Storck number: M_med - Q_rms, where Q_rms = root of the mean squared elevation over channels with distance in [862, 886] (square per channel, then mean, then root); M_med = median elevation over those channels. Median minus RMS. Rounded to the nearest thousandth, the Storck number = 0.013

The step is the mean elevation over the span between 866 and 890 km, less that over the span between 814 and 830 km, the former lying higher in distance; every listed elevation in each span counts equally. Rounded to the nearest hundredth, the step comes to 0.83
